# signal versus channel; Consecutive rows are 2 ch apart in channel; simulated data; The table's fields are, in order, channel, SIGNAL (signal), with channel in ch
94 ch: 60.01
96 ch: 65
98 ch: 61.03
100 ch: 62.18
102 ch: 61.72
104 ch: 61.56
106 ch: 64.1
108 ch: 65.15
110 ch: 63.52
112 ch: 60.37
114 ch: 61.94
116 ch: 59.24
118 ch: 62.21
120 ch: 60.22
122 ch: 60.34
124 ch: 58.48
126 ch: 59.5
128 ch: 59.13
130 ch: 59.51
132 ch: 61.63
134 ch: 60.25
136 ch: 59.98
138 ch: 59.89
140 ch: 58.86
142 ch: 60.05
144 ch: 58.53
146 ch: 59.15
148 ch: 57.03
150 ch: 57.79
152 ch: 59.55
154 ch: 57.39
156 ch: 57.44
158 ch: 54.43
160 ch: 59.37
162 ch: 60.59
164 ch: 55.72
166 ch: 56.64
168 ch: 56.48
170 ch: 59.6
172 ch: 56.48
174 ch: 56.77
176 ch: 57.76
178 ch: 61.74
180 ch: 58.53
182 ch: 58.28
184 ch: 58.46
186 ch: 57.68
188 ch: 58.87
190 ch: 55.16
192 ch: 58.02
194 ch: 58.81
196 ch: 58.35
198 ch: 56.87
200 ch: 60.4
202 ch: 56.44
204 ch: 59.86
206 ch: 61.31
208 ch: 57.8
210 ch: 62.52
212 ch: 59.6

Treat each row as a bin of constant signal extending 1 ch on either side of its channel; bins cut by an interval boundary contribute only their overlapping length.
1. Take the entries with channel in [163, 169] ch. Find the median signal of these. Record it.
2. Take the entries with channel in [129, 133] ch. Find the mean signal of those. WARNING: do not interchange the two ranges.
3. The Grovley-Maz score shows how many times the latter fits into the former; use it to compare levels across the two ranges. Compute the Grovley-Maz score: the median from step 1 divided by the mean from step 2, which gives 0.93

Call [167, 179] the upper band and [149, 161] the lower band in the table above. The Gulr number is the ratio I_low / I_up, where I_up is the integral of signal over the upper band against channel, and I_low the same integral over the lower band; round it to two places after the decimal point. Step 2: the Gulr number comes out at 0.99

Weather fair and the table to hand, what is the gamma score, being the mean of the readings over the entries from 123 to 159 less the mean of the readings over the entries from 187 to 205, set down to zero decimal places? 1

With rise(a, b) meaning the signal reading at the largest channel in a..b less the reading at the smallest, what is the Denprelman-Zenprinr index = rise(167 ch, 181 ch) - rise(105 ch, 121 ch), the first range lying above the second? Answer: 5.9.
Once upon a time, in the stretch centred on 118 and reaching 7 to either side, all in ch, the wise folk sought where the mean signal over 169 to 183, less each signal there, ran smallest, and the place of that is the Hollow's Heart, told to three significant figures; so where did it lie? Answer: 118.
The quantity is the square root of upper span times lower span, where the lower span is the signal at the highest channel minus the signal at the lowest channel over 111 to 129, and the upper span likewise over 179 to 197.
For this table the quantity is 0.5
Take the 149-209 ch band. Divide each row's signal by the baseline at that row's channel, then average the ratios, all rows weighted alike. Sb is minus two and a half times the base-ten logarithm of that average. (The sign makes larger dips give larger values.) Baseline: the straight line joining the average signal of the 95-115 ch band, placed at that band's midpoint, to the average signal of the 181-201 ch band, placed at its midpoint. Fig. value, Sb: 0.012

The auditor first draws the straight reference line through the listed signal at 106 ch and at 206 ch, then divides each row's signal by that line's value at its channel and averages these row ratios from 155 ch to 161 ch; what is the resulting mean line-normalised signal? 0.911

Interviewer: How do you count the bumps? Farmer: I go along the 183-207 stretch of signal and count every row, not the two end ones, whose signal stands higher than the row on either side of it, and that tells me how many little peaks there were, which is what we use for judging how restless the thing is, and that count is 3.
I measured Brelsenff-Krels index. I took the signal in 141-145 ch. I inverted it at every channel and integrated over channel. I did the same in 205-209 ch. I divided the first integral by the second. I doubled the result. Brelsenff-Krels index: 2.01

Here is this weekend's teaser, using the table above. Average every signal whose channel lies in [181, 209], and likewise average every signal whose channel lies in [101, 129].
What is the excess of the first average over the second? -2.9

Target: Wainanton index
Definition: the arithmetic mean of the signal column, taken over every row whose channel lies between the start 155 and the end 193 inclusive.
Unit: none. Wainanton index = 57.8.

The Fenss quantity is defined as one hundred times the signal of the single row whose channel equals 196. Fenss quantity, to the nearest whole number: 5835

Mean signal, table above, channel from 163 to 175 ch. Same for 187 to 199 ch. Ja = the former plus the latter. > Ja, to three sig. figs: 115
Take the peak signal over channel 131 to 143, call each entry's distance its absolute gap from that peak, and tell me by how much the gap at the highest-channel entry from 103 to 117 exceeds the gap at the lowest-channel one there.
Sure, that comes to 2.3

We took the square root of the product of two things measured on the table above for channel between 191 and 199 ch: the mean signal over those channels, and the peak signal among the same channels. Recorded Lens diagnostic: 58.4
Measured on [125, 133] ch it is 60.8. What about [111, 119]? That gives 61.6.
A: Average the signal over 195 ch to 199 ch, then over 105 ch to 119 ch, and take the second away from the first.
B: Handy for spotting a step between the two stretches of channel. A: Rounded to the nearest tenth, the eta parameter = -4.8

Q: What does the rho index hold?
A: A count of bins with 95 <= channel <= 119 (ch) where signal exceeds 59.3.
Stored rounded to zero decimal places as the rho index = 11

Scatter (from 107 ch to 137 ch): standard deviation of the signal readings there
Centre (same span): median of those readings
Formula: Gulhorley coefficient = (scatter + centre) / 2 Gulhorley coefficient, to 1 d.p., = 31.0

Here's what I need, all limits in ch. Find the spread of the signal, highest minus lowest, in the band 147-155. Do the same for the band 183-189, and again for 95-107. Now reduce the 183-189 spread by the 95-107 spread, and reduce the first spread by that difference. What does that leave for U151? 5.3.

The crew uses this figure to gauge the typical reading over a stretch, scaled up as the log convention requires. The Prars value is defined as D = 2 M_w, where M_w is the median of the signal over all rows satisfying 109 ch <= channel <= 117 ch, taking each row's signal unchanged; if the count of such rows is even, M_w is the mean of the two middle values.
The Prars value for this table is 122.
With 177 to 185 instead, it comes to 117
